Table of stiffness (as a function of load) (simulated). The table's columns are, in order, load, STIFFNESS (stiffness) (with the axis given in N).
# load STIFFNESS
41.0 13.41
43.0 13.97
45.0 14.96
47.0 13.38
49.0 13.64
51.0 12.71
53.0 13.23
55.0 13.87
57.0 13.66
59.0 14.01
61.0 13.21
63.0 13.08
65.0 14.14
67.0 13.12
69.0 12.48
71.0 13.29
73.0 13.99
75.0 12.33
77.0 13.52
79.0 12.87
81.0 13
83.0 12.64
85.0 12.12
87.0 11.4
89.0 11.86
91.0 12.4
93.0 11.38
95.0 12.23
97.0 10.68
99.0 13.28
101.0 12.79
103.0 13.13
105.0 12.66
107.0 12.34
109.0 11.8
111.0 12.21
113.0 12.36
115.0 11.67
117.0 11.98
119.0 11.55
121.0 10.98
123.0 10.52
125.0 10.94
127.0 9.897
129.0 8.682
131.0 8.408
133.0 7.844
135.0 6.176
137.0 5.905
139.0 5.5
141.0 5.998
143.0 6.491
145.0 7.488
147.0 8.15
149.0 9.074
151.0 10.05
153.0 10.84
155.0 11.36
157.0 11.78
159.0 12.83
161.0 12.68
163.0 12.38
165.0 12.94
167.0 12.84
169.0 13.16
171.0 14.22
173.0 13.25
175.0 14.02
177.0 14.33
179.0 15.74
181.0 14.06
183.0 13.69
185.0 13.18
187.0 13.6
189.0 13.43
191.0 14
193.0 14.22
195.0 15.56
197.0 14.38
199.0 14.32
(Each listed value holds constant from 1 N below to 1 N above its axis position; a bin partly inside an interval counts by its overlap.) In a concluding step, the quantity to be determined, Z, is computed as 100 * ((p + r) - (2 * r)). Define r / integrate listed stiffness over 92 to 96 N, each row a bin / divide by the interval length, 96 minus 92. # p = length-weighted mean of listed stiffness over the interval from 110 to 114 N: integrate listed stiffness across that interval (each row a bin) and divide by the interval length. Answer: 48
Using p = 12.3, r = 11.8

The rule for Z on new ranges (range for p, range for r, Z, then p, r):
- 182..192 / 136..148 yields 699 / 13.6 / 6.6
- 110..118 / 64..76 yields -117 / 12.1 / 13.2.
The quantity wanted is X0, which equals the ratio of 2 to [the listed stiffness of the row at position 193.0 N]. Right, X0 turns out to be 0.141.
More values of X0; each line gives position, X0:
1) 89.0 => 0.169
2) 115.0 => 0.171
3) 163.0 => 0.162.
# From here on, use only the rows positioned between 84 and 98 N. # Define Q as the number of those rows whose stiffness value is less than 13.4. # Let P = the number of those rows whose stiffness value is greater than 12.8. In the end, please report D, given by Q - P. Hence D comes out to 7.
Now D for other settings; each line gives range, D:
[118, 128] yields 5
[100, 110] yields 4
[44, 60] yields -4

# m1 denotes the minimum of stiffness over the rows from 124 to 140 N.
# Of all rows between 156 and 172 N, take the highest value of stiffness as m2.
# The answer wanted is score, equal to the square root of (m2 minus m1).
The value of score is 3.0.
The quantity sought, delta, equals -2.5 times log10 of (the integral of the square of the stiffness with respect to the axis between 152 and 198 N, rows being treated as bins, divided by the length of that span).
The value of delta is -5.65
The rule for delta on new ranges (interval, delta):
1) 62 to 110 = -5.51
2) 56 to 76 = -5.63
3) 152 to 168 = -5.44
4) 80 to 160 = -5.17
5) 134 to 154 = -4.45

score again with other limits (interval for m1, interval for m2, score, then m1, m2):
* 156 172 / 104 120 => 0.9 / 11.78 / 12.66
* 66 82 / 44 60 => 1.6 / 12.33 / 14.96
